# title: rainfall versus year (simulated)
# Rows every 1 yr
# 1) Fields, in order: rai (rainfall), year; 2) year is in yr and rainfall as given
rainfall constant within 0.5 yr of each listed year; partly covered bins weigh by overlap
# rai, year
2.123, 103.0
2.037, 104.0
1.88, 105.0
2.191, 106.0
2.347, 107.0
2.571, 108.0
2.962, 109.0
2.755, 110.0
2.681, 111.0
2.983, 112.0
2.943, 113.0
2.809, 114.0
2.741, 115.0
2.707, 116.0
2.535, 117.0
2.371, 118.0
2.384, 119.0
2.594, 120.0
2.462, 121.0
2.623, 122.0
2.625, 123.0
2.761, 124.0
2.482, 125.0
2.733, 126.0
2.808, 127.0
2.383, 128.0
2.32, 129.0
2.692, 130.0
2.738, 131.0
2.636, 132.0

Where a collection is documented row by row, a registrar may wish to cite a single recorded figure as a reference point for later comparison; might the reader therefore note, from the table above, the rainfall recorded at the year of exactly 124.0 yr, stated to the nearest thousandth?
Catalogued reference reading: 2.761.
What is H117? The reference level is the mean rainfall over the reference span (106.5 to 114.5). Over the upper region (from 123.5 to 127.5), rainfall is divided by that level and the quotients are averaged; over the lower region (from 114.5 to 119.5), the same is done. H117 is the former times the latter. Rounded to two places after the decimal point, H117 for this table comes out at 0.90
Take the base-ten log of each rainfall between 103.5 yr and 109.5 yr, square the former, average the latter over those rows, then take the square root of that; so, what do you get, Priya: 0.368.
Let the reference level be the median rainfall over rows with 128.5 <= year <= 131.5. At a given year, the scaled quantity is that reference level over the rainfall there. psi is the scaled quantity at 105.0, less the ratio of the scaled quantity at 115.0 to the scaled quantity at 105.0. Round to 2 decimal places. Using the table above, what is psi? 0.75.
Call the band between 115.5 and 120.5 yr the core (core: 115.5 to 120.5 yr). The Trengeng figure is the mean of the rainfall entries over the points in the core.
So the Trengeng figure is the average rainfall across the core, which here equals 2.52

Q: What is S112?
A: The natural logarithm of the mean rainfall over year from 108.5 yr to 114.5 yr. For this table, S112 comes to 1.05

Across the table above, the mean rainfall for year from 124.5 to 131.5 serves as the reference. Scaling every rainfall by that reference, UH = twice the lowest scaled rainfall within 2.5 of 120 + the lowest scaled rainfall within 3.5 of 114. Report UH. 2.81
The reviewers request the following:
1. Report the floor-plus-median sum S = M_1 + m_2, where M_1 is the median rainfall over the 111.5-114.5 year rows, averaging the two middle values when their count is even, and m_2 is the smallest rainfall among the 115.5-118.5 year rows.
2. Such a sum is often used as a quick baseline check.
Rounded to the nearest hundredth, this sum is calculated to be 5.31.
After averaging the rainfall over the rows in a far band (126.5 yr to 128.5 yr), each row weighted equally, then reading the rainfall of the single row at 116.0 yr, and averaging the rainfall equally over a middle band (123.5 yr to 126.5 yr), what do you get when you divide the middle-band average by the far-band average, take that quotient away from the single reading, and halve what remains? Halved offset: 0.8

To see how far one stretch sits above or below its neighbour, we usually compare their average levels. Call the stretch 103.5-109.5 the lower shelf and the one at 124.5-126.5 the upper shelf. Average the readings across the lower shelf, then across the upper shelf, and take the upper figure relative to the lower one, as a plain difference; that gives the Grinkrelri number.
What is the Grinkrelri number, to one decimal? 0.3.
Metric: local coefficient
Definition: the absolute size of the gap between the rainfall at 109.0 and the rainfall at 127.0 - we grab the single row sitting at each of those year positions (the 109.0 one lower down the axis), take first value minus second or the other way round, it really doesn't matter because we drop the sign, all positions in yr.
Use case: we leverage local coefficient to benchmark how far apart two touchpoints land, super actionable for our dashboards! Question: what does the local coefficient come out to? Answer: 0.15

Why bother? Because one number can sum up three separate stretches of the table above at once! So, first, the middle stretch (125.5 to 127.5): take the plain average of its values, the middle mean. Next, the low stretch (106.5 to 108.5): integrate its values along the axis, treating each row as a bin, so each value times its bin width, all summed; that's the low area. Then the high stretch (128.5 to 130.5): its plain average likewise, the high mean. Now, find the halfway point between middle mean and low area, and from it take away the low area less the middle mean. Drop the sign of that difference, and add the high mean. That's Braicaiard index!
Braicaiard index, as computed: 4.20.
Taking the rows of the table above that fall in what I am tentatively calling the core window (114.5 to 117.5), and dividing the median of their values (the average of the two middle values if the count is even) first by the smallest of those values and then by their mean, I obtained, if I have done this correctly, 0.401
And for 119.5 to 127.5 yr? 0.404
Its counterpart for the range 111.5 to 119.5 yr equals 0.428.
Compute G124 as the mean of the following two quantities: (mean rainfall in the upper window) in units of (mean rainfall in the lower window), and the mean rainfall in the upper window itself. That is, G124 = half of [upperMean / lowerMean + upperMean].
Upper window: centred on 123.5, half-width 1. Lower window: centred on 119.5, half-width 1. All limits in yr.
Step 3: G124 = 1.89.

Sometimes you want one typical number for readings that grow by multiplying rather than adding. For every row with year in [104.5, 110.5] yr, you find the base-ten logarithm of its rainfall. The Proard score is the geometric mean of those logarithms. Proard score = 0.379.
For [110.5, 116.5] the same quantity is 0.448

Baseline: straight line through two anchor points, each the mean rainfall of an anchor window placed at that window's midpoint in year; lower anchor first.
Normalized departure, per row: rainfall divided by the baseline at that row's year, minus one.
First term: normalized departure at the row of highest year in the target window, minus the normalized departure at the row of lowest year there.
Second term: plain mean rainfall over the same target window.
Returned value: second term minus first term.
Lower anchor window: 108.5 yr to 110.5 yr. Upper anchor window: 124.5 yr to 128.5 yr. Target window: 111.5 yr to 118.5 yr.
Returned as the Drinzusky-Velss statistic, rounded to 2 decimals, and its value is 2.92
